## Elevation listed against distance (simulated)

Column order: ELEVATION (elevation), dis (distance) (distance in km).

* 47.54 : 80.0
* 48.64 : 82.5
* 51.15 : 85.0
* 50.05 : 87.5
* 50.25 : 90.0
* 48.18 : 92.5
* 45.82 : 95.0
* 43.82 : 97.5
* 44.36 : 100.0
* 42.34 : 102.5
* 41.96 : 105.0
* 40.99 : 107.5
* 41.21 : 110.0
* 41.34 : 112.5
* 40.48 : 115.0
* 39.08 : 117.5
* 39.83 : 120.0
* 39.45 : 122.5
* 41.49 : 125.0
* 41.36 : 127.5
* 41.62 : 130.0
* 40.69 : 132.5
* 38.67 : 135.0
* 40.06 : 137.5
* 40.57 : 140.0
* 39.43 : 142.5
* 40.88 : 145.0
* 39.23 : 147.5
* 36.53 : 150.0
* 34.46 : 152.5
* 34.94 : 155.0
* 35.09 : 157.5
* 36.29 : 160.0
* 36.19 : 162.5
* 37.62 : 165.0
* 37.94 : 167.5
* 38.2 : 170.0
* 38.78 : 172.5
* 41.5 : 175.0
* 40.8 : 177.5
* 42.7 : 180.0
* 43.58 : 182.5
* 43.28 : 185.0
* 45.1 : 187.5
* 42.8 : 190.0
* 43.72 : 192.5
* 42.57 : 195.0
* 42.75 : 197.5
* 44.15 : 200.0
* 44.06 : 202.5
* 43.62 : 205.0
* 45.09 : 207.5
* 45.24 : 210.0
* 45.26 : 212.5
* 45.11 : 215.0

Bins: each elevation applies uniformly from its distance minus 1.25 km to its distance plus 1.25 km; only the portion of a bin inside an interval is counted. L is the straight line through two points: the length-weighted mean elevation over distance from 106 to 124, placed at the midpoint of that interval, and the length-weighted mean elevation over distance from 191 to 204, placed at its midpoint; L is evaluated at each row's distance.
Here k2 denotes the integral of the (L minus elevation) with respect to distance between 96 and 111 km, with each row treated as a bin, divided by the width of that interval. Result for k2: -2.6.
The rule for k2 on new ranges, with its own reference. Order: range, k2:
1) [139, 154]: 3.1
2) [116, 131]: 0.2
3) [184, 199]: -0.2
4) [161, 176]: 4.1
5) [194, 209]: -0.2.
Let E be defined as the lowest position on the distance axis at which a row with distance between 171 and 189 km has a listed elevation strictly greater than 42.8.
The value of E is 182.5 km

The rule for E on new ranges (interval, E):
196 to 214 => 200.0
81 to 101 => 82.5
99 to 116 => 100.0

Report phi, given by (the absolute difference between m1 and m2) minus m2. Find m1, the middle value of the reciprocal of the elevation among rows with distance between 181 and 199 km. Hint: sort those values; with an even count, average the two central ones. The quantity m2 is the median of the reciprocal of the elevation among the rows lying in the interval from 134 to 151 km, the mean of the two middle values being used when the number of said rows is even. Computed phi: -0.0231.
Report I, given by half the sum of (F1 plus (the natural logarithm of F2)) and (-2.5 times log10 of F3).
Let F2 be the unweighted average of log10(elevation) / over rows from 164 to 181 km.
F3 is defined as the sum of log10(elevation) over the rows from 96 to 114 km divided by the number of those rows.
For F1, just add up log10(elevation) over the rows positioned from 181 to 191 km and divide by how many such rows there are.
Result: 0.791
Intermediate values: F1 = 1.64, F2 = 1.60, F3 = 1.63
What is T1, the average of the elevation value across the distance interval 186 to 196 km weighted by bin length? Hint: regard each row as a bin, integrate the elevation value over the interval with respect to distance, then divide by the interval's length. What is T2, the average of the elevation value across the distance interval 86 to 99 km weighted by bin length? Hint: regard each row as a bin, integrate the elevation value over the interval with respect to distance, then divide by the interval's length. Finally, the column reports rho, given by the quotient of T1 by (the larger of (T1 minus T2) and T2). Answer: 0.91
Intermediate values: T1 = 43.6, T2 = 47.6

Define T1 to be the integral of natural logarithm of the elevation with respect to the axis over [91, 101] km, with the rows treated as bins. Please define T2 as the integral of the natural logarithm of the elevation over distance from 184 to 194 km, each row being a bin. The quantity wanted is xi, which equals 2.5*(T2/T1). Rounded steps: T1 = 38.2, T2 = 37.8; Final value 2.47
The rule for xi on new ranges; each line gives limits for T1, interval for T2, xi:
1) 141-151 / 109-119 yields 2.52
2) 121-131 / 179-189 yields 2.54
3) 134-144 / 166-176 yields 2.49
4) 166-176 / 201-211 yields 2.59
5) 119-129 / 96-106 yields 2.54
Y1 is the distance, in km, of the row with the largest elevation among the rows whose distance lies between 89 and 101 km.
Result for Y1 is 90.0 km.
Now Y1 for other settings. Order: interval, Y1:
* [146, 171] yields 147.5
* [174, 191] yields 187.5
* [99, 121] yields 100.0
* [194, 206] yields 200.0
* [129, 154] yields 130.0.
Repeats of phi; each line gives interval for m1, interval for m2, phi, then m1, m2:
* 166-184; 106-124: -0.0245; 0.0245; 0.0247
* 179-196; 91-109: -0.0225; 0.0231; 0.0228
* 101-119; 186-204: -0.0215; 0.0243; 0.0229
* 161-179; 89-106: -0.0189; 0.0262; 0.0225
